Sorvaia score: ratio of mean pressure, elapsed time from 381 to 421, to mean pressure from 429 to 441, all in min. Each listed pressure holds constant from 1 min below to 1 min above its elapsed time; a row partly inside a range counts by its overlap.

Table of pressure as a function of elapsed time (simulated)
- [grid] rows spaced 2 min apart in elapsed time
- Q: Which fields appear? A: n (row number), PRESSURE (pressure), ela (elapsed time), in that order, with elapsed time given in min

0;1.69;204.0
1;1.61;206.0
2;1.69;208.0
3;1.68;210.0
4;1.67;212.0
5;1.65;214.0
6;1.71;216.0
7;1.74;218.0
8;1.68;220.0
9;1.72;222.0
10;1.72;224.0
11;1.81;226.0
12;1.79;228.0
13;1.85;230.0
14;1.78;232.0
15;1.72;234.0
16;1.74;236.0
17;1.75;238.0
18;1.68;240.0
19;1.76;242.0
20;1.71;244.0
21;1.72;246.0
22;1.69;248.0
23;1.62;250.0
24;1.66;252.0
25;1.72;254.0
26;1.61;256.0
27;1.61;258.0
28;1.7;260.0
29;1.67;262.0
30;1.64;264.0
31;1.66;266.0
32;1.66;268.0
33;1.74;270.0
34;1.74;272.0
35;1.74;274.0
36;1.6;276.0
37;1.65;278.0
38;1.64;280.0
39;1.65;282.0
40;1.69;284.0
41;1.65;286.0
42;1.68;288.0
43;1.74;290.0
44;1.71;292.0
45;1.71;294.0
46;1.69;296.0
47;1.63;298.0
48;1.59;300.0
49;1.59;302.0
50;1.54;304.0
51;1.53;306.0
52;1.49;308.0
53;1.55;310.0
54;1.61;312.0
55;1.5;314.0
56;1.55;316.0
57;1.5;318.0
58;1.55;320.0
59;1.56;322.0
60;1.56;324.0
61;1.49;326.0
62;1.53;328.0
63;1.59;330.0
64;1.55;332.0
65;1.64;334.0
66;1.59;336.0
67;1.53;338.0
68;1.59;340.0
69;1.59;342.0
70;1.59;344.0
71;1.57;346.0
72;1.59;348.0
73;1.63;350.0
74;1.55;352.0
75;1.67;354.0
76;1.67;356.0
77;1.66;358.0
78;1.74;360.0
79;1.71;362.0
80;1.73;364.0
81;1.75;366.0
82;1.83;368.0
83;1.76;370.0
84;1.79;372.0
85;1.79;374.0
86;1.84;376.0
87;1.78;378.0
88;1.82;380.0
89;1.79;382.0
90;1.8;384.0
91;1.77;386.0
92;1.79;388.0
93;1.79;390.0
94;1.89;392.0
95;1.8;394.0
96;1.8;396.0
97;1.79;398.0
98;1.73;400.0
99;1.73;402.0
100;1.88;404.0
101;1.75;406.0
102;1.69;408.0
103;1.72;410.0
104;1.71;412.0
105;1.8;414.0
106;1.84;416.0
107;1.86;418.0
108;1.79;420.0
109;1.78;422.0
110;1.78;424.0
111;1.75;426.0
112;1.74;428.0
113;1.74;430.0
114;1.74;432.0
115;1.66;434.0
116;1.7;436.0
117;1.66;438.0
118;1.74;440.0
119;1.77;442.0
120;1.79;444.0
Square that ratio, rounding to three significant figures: 1.10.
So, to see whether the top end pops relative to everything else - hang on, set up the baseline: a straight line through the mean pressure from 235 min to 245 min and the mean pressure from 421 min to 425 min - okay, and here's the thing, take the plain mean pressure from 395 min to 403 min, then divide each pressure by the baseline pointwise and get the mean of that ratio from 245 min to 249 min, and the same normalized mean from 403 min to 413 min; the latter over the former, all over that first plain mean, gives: 0.567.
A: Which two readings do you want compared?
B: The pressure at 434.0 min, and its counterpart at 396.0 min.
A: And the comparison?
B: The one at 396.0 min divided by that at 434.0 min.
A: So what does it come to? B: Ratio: 1.08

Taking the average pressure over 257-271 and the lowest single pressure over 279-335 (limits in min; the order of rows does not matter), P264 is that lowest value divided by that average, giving 0.89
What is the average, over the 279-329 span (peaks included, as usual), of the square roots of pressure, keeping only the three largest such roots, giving 1.31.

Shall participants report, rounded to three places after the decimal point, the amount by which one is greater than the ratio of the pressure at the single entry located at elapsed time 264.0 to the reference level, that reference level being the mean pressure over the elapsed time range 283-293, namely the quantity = 0.032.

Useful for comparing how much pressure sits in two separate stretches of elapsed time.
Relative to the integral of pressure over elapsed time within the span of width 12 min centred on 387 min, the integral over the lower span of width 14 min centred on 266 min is 1.1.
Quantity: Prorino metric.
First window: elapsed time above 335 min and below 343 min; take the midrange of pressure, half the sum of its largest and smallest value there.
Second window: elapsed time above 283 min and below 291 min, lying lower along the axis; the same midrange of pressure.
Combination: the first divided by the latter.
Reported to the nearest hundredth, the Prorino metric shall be 0.92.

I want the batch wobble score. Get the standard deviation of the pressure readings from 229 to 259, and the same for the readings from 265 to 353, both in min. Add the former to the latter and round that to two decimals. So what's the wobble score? 0.14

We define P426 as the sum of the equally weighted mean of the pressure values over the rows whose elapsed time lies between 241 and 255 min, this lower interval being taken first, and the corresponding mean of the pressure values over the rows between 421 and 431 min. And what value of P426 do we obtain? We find 3.46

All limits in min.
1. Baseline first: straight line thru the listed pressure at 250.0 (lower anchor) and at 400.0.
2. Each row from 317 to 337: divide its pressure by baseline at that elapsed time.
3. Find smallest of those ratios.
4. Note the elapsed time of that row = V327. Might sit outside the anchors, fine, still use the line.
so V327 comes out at 326.0 min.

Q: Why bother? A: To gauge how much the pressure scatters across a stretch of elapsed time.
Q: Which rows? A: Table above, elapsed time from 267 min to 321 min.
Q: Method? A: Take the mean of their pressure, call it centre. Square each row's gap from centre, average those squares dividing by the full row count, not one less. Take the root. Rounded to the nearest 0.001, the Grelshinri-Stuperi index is 0.079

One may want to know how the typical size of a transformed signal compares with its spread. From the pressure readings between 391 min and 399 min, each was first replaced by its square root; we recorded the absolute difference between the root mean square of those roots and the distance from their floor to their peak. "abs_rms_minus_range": 1.312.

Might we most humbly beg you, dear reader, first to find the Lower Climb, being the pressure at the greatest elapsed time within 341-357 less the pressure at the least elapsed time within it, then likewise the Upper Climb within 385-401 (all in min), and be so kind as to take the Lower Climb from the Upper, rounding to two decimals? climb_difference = -0.12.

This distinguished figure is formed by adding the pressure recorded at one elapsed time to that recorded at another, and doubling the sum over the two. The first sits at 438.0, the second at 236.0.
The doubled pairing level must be 6.8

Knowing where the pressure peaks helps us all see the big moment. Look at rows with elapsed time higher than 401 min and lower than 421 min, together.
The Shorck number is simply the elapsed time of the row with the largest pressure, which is 404.0 min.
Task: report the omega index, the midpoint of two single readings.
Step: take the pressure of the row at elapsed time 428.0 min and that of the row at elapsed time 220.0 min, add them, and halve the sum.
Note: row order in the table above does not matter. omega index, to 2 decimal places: 1.71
